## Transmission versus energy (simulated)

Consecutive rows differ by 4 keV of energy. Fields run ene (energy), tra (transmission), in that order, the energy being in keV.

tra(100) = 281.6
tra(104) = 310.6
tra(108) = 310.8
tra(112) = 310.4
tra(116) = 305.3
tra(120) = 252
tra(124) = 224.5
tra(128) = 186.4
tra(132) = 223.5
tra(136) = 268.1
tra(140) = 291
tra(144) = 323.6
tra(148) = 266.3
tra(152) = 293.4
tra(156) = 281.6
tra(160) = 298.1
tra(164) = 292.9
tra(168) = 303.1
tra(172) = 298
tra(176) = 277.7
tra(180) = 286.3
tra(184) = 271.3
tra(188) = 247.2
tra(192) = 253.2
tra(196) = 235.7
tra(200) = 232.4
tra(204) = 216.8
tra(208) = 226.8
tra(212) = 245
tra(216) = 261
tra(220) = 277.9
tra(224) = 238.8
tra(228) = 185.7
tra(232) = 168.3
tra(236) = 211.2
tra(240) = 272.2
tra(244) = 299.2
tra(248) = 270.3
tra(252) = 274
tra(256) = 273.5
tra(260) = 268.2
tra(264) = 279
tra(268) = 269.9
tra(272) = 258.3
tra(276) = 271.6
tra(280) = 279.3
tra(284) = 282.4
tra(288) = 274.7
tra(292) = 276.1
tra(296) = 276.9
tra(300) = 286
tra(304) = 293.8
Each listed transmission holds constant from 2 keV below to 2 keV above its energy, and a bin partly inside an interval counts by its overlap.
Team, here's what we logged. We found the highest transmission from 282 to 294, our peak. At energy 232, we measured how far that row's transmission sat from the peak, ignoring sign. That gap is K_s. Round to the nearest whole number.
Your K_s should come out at 114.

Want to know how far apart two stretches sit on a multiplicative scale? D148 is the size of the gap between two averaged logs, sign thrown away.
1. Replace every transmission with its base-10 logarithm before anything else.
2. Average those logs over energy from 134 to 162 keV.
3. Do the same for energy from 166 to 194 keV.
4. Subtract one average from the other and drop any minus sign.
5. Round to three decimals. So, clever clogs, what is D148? 0.019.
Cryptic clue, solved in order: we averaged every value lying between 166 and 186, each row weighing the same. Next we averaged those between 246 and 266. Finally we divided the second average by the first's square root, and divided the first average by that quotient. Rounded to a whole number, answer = 18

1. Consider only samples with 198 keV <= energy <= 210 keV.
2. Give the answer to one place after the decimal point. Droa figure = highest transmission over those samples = 232.4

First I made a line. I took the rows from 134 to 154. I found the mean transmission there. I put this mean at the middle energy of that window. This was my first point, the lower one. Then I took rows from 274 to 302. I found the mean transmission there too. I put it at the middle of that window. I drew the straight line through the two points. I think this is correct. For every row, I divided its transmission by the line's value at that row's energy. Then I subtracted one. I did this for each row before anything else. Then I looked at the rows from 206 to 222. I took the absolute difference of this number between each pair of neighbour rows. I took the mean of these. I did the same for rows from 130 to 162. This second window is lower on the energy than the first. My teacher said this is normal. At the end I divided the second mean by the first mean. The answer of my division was 1.7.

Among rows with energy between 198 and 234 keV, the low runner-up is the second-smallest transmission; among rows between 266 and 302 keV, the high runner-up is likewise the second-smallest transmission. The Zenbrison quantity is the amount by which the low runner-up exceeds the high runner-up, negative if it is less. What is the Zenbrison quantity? -84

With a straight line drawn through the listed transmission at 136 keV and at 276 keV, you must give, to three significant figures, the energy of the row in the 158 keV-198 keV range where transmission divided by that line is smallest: 196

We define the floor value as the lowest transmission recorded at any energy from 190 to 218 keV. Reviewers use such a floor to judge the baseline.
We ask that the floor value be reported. 216.8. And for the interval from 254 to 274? 258.3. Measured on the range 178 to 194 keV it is 247.2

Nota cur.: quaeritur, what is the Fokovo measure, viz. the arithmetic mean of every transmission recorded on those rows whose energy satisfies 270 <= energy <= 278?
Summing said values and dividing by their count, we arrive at 265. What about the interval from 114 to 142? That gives 250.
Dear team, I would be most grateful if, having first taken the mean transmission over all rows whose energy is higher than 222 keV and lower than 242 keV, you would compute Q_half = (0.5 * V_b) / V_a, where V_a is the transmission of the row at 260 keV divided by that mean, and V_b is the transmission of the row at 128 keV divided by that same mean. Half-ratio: 0.35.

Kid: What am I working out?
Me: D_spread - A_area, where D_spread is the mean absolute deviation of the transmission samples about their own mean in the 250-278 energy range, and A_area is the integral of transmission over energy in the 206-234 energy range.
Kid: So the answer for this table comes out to -6410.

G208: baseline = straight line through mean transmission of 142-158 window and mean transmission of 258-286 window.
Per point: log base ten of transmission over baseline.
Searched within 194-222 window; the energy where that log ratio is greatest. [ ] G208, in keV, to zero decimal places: 220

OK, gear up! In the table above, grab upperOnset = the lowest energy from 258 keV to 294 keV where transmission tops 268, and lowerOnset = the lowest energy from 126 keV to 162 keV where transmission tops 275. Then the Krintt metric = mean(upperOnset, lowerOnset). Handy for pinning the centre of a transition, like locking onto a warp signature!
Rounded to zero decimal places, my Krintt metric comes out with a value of 200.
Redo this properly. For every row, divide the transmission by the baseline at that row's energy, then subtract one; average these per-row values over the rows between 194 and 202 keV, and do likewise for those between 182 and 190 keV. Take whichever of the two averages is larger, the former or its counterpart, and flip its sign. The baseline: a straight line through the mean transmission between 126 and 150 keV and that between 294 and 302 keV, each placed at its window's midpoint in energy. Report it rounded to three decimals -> 0.026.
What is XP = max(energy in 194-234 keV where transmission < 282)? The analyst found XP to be 232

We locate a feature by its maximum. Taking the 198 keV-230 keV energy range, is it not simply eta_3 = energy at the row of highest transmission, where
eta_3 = 220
